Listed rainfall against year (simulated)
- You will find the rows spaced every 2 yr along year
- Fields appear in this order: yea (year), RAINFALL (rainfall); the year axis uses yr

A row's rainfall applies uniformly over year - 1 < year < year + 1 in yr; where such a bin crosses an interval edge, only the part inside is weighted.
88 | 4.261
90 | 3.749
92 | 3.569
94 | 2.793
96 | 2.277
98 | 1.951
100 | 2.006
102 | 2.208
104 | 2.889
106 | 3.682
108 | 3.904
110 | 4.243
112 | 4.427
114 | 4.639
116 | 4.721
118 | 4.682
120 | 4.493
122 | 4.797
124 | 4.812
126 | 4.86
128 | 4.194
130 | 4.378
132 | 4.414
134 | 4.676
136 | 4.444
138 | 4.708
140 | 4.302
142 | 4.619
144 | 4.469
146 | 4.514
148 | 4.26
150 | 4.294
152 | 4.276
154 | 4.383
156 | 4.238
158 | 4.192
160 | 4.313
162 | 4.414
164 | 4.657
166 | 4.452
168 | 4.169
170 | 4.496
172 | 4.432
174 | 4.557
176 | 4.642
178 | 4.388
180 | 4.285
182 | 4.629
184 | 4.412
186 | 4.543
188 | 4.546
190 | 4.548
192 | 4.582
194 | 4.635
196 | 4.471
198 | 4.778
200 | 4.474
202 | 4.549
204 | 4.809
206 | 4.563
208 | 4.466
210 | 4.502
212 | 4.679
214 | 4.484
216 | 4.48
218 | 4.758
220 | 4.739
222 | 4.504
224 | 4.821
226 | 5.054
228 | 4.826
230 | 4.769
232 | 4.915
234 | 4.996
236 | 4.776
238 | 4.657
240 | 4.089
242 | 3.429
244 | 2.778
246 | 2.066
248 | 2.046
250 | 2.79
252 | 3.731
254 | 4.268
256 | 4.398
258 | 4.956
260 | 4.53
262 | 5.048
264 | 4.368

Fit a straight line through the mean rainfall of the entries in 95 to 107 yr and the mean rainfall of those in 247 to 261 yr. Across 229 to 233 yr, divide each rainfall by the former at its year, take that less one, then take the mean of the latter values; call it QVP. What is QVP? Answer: 0.34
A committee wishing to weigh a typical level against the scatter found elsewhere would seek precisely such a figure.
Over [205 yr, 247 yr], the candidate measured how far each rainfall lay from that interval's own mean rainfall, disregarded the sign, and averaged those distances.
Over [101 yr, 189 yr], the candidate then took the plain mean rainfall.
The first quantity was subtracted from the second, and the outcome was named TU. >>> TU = 3.9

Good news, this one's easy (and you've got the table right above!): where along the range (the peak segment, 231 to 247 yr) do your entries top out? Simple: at 234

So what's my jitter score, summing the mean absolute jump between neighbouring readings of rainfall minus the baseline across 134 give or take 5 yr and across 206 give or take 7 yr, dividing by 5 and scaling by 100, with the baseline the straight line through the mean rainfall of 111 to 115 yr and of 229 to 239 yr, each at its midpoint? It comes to 6.9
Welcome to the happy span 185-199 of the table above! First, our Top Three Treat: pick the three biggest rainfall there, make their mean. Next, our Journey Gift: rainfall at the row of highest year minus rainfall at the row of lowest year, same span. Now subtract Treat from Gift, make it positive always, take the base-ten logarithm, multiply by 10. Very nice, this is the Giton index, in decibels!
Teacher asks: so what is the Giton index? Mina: 6.46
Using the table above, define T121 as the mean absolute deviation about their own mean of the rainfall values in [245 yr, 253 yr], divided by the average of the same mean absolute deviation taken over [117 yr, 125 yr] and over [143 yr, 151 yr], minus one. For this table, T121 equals 4.6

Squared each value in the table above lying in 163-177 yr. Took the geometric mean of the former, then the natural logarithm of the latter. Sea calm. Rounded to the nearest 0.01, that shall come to 3.00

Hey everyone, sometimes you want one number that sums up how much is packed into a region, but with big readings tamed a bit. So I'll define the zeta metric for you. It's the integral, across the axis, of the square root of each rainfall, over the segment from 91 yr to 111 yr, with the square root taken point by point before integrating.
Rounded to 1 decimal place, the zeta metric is 34.0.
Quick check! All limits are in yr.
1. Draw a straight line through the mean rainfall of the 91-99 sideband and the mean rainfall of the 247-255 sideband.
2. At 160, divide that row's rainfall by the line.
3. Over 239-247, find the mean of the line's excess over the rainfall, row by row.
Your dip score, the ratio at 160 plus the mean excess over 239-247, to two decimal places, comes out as 1.59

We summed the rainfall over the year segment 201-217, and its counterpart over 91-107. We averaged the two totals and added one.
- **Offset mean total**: 30.0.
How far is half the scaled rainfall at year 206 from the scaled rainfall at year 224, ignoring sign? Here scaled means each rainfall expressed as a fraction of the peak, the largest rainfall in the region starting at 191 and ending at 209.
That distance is 0.53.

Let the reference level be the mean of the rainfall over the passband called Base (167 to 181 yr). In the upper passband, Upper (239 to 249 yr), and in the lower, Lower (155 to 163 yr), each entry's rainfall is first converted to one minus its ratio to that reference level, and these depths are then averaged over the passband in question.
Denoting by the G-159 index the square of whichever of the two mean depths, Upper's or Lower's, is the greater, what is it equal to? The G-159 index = 0.12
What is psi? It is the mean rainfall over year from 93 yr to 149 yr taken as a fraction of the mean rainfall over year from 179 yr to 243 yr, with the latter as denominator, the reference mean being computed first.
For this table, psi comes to 0.9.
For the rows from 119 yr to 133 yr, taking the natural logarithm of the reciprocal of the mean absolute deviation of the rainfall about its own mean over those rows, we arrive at 1.5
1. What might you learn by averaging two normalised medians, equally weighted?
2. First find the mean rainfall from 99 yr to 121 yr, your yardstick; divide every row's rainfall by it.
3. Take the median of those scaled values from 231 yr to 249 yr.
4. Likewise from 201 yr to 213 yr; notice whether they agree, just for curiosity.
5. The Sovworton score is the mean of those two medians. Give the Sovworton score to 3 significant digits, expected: 1.13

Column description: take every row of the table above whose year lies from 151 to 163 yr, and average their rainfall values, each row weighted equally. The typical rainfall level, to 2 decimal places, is 4.30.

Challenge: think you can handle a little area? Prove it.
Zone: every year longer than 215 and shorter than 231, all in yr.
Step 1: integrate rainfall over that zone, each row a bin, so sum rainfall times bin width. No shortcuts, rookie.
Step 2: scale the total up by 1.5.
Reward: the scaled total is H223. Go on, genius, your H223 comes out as 114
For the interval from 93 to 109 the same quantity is 65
